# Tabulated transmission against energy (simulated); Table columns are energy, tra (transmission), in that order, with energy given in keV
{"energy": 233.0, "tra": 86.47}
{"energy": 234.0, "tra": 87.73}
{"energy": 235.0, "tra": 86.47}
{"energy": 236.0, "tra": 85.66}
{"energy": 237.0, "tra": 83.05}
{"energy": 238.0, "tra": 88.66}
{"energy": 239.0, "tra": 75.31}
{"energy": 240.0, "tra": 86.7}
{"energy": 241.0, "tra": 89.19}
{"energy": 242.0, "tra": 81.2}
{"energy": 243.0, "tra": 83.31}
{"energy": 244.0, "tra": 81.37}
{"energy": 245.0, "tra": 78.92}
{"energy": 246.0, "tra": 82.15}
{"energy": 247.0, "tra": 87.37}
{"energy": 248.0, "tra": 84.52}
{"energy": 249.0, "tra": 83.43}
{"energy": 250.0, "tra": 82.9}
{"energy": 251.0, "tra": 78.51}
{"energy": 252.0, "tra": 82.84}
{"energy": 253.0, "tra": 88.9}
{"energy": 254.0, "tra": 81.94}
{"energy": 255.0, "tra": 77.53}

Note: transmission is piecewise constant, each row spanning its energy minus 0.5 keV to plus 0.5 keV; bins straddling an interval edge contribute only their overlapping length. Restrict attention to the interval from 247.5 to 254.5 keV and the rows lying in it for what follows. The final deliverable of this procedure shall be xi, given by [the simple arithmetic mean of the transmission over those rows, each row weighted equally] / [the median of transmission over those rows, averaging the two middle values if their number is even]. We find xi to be 1.00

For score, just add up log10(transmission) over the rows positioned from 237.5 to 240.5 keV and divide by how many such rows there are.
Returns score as 1.921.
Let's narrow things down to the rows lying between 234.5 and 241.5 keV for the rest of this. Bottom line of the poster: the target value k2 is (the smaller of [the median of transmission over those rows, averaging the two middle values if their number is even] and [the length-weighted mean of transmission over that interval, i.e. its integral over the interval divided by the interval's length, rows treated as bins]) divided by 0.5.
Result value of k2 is 170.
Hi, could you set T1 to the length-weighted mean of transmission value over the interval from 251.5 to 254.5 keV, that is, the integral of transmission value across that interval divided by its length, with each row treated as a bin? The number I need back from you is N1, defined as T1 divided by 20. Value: 4.23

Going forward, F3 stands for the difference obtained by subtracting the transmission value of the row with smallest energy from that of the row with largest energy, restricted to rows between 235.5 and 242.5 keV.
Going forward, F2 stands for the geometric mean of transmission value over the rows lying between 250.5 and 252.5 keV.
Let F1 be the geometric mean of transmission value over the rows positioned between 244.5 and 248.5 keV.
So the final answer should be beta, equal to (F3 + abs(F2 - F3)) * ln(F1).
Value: 357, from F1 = 83.2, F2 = 80.6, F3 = -4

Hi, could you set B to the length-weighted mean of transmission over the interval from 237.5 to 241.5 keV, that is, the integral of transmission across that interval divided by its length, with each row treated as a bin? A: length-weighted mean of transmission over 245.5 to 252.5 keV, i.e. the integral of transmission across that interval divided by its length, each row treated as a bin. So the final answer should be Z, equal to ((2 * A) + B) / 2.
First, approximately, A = 83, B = 85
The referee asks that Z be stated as 125.6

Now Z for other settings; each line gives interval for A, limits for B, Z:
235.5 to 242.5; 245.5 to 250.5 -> 126.3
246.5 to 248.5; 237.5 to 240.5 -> 127.7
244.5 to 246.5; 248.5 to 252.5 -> 121.5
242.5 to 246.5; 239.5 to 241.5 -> 125.4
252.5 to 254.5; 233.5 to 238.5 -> 128.6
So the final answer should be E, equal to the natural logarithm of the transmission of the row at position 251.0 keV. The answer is 4.36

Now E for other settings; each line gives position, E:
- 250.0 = 4.42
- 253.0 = 4.49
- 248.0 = 4.44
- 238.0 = 4.48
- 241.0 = 4.49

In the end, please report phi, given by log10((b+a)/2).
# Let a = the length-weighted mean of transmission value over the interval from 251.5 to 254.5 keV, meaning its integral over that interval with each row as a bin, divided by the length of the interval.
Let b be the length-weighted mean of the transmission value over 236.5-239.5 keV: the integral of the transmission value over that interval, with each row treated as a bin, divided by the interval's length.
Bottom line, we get 1.92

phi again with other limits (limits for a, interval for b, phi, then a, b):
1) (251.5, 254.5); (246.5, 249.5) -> 1.93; 84.6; 85.1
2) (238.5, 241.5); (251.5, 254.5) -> 1.93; 83.7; 84.6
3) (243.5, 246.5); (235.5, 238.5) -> 1.92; 80.8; 85.8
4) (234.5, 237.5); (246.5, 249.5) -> 1.93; 85.1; 85.1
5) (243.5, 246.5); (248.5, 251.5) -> 1.91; 80.8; 81.6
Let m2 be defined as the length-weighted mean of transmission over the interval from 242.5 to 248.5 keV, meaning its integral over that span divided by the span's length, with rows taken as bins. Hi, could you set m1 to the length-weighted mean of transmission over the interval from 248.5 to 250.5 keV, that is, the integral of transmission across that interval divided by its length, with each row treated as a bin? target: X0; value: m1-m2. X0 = 0.2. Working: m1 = 83.2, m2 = 82.9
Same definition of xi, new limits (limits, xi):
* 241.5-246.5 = 1.00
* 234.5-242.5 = 0.98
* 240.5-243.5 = 1.02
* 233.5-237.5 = 1.00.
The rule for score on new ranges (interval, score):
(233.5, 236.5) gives 1.938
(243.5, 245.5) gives 1.904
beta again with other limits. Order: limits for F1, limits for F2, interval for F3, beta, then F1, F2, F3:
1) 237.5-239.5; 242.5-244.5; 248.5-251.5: 363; 81.7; 82.3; -5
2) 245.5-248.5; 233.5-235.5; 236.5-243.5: 387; 84.7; 87.1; 0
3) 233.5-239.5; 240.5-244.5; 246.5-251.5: 371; 84.4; 83.7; -9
